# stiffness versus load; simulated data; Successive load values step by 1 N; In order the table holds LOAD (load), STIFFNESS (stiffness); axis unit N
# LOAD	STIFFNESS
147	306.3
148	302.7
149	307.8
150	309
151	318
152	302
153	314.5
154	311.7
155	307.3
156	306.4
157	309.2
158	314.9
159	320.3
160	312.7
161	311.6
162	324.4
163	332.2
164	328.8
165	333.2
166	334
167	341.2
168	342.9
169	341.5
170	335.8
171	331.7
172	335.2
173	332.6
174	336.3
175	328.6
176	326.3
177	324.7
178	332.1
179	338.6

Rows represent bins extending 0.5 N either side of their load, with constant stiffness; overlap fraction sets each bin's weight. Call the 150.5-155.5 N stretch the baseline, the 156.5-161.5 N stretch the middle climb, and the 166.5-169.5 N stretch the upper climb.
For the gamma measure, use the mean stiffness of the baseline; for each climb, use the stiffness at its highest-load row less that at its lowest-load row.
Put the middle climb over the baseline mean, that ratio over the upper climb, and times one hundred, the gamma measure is 2.6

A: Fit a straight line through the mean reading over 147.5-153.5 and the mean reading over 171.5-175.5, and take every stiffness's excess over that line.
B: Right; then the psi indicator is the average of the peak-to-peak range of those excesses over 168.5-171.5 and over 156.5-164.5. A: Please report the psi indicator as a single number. 15.2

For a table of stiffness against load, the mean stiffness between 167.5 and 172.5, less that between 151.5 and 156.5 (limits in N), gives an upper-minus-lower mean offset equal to 29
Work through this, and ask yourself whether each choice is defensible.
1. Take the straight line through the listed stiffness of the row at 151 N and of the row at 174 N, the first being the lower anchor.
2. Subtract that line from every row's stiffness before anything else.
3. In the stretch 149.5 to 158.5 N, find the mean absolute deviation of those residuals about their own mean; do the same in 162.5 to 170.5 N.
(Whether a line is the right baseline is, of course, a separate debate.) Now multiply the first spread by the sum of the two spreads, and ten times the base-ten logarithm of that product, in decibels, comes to 15.3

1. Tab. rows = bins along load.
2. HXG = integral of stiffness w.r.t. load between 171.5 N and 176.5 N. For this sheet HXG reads 1659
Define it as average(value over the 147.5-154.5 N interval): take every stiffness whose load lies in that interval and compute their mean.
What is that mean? 309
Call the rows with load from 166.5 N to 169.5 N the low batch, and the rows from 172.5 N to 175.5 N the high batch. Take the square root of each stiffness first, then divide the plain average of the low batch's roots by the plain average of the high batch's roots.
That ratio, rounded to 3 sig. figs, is 1.01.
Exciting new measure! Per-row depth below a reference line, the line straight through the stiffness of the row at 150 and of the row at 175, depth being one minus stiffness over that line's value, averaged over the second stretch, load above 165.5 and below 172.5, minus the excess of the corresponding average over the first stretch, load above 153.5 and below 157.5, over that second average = -0.10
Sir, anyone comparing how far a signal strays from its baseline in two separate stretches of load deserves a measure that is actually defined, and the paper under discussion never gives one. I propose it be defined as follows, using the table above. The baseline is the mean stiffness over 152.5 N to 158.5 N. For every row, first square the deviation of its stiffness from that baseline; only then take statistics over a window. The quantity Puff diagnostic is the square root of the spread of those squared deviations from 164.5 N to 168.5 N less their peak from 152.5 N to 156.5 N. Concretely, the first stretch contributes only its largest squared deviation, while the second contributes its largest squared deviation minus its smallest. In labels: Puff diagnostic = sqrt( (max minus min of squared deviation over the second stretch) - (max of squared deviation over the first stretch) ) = 23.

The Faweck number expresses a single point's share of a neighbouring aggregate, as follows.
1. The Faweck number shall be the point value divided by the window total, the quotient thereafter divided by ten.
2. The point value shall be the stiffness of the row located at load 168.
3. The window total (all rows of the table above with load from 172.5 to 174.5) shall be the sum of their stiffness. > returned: 0.0513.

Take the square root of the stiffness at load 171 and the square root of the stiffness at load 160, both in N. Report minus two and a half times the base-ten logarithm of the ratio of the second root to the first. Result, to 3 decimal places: 0.032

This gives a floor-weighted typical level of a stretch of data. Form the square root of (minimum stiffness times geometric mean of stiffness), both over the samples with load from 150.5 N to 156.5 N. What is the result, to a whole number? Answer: 306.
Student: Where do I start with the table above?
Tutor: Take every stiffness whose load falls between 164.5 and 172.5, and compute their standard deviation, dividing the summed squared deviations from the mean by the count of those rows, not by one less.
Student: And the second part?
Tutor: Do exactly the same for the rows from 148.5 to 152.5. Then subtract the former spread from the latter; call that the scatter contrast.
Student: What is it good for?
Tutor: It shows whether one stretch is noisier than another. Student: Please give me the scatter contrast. 1.7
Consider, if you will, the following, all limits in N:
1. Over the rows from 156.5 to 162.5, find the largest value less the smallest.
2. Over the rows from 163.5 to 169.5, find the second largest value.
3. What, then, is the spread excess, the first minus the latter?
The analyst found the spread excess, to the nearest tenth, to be -326.3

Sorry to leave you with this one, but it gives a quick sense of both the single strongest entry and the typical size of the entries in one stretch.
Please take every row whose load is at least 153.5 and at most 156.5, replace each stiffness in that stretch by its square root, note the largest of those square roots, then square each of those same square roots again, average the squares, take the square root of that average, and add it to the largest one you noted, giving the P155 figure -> 35.2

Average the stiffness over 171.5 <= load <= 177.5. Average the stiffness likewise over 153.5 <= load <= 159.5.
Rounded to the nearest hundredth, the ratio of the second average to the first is 0.94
